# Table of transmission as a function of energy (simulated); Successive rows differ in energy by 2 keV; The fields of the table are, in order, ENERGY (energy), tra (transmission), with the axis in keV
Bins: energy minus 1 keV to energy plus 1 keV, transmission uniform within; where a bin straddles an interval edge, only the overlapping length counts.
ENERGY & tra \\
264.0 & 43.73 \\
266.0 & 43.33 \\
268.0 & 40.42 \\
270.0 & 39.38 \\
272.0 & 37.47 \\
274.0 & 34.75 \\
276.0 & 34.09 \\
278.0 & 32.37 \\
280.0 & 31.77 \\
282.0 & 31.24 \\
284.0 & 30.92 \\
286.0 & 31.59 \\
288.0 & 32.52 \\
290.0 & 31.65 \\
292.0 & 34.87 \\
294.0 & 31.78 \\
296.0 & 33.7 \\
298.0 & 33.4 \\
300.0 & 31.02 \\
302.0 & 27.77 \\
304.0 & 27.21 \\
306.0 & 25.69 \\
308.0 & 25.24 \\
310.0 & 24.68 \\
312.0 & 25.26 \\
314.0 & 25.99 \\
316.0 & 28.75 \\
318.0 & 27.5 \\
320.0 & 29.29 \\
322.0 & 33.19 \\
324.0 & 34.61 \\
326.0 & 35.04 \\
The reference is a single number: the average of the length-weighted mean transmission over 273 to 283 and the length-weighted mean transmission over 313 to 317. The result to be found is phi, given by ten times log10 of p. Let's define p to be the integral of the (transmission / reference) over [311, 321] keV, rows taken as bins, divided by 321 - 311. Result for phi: -0.4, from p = 0.91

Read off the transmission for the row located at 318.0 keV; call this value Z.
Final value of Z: 27.5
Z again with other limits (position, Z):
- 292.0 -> 34.87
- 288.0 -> 32.52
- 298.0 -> 33.4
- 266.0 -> 43.33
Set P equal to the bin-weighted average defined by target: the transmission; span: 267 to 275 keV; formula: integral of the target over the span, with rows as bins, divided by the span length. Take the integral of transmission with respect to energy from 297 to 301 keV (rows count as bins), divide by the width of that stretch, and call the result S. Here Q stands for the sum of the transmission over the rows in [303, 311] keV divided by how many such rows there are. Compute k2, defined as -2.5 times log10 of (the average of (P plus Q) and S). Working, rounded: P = 38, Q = 26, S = 32.2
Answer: -4.20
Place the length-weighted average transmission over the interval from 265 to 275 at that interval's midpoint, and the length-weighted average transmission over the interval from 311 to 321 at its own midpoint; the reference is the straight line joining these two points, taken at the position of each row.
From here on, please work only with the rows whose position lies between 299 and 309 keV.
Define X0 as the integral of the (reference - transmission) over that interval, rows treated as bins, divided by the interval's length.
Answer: 3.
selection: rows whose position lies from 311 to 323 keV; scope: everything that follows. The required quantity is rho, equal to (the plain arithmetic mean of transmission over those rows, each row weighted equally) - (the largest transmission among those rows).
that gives -4.9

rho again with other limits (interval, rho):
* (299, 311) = -4.1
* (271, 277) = -2.0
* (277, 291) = -0.8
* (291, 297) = -1.4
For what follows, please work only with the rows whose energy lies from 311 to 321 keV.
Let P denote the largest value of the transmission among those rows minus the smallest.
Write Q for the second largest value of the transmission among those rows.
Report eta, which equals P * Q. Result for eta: 116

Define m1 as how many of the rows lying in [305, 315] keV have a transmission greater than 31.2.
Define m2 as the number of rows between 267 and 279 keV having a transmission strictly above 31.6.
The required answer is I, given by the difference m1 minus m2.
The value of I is -6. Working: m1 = 0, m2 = 6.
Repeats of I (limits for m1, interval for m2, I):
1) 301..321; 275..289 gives -4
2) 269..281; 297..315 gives 5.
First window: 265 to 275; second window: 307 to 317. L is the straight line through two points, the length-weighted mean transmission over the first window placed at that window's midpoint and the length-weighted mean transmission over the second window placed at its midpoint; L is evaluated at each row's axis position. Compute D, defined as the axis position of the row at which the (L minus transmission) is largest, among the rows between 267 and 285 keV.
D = 278.0 keV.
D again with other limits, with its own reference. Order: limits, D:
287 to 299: 290.0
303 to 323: 306.0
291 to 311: 306.0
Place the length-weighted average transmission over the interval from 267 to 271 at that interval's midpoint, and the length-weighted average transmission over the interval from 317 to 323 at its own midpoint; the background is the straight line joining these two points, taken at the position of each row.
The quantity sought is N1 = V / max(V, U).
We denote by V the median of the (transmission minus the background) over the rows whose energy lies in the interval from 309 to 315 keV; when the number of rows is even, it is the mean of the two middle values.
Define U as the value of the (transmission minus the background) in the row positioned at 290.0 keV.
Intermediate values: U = -4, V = -6.3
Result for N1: 1.5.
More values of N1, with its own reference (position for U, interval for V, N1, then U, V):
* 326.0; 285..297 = -0.6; 6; -3.5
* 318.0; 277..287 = 2.1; -3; -6.0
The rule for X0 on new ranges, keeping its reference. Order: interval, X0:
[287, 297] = 1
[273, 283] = 4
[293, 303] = 0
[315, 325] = -4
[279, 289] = 4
